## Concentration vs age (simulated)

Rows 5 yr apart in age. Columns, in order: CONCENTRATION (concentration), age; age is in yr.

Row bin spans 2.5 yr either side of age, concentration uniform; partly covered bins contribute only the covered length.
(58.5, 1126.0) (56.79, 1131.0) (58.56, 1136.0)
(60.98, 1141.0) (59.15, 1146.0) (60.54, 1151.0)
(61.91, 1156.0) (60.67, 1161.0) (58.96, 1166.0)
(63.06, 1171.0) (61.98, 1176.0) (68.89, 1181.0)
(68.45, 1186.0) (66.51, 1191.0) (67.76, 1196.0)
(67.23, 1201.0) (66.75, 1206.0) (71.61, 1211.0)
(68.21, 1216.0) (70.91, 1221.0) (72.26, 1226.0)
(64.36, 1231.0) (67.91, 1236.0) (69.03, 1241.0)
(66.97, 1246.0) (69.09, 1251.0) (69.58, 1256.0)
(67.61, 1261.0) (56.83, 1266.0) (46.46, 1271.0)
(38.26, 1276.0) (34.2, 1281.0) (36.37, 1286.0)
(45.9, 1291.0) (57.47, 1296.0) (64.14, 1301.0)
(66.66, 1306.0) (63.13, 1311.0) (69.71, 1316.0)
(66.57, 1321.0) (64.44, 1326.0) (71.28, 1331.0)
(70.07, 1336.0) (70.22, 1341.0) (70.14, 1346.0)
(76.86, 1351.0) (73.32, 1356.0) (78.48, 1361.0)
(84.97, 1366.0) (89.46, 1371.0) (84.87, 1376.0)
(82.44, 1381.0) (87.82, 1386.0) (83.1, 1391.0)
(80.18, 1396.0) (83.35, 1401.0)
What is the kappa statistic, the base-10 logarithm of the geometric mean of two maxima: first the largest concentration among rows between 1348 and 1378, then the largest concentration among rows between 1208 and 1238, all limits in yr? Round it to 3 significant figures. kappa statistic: 1.91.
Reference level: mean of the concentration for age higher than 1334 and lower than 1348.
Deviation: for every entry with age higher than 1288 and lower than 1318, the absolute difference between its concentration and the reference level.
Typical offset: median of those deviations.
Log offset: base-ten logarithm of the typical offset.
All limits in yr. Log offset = 0.81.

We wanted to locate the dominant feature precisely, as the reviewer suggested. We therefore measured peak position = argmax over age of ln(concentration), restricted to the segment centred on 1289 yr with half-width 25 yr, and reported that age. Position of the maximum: 1306.0 yr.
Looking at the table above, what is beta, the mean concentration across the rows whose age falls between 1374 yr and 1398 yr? 83.7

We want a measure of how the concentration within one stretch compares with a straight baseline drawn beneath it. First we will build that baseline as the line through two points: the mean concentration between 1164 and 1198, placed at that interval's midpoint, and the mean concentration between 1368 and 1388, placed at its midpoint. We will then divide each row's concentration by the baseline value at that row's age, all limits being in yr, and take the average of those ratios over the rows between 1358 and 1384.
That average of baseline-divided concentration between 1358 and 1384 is 0.98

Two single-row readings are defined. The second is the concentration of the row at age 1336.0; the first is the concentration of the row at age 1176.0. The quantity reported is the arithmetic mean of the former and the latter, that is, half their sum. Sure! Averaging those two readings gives 66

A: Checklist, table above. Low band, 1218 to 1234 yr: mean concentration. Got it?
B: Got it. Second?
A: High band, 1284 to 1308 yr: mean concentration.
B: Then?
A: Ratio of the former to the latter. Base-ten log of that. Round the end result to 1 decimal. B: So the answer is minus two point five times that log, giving -0.3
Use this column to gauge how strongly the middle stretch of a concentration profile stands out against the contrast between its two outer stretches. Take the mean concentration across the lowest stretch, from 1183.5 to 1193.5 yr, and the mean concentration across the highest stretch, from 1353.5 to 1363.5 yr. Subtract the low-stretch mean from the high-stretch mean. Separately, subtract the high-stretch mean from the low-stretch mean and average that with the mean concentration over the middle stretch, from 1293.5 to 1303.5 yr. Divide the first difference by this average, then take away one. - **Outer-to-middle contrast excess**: -0.68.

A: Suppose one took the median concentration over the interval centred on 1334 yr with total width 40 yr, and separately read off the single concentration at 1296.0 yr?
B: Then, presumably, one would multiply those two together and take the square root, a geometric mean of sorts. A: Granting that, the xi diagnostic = 63.5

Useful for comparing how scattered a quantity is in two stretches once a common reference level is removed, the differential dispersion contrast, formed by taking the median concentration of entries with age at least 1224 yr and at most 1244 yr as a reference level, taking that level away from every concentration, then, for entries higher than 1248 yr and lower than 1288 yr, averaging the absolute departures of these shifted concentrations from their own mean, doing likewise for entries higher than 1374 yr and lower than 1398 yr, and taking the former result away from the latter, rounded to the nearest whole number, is -11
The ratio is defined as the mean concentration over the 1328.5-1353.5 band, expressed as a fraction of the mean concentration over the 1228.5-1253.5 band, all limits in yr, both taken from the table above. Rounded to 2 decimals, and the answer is 1.06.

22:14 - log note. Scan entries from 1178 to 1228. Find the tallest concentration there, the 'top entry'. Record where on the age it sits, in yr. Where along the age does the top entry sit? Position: 1226.0 yr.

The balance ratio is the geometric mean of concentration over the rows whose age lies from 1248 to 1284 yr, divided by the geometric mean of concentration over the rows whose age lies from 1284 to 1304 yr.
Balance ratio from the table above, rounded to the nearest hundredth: 1.06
